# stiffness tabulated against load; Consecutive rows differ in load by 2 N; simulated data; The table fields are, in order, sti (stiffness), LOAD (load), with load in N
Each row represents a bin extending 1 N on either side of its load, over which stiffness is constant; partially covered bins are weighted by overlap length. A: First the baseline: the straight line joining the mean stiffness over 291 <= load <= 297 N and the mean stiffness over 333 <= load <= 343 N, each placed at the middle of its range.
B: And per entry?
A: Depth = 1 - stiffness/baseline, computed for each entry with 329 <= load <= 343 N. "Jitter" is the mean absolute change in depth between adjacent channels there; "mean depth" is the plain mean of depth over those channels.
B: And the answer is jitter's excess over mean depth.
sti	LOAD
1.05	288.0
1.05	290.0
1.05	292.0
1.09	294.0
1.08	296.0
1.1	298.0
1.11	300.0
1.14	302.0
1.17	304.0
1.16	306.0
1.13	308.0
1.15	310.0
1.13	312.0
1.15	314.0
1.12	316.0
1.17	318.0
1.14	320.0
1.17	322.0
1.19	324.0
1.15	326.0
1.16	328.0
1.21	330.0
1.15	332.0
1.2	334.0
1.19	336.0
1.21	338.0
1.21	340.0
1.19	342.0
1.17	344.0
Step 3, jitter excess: 0.024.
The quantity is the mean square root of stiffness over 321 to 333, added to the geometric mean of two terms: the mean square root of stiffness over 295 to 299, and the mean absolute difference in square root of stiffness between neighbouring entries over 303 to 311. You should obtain 1.181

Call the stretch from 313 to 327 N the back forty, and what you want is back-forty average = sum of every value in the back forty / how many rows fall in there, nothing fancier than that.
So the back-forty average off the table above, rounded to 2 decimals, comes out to 1.16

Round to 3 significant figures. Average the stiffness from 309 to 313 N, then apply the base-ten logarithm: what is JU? 0.0569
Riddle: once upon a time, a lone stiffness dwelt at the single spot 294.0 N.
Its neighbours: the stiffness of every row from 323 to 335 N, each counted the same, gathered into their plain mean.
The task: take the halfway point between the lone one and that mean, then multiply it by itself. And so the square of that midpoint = 1.28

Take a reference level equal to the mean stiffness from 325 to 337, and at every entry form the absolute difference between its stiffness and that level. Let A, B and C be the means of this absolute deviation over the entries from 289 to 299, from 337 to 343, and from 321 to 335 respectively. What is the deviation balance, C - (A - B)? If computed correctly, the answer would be -0.06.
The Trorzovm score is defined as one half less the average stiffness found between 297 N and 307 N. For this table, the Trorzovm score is -0.64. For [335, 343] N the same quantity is -0.70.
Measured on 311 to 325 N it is -0.65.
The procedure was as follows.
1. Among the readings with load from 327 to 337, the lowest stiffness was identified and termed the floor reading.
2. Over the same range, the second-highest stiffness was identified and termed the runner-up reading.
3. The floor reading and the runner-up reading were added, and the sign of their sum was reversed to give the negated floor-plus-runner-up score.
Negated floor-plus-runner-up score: -2.35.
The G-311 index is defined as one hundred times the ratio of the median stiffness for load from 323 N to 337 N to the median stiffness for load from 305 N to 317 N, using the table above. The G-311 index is 104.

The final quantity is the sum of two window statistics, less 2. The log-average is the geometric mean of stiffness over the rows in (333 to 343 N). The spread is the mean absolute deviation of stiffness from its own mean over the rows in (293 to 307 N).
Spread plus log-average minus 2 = -0.77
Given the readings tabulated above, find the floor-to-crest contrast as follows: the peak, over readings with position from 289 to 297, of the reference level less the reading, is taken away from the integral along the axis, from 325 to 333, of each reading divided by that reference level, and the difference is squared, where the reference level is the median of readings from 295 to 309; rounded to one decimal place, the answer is 67.0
